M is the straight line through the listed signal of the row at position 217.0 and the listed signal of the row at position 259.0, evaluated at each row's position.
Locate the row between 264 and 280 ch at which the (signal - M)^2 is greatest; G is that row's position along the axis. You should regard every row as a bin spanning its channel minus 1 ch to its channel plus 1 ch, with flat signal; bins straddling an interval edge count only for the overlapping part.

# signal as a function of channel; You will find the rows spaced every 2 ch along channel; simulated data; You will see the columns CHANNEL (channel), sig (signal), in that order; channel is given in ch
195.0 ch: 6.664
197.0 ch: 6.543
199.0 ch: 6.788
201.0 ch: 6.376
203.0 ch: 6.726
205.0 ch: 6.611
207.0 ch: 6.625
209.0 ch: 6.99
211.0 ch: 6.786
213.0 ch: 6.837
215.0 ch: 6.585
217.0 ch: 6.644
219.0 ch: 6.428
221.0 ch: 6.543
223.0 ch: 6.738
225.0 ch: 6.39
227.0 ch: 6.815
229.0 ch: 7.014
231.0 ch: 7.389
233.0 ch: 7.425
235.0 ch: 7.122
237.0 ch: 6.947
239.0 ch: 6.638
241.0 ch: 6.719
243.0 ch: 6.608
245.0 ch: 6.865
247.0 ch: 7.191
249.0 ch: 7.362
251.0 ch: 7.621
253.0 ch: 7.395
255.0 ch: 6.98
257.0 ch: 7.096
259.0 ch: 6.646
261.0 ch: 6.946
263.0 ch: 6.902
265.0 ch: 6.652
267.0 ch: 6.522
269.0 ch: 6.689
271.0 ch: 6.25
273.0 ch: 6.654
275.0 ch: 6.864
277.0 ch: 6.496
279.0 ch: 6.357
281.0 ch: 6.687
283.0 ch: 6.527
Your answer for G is 271.0 ch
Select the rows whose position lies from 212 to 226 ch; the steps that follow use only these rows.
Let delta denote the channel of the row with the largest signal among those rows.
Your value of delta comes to 213.0 ch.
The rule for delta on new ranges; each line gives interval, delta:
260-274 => 261.0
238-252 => 251.0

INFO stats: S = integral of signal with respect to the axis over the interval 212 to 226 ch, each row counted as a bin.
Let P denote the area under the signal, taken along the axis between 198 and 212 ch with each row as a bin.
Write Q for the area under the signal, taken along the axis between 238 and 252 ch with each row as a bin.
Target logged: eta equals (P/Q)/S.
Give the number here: 0.0104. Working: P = 94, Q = 98.0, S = 92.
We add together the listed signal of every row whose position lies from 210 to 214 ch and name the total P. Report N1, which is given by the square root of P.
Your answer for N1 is 3.69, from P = 13.6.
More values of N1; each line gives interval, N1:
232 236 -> 3.81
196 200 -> 3.65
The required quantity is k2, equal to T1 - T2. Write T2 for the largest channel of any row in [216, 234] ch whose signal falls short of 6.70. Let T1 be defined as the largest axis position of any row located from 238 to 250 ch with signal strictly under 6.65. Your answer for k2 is 18 ch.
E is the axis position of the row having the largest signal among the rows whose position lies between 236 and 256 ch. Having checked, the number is 251.0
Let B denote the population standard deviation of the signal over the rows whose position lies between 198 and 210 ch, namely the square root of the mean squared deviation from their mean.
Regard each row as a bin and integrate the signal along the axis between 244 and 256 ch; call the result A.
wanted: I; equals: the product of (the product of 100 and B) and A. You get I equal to 1624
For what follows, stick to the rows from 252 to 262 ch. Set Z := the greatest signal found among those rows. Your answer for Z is 7.395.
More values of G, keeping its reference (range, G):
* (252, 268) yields 253.0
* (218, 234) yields 233.0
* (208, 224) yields 209.0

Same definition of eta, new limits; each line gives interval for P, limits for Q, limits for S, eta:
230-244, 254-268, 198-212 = 0.0109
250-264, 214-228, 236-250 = 0.0111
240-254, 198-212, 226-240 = 0.0107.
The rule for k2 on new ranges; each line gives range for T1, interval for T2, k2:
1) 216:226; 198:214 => 18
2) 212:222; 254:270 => -48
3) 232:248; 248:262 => -16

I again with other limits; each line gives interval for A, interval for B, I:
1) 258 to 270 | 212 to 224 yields 1068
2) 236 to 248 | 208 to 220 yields 1495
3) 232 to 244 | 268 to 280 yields 1722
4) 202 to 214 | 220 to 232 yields 2629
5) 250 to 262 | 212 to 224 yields 1130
